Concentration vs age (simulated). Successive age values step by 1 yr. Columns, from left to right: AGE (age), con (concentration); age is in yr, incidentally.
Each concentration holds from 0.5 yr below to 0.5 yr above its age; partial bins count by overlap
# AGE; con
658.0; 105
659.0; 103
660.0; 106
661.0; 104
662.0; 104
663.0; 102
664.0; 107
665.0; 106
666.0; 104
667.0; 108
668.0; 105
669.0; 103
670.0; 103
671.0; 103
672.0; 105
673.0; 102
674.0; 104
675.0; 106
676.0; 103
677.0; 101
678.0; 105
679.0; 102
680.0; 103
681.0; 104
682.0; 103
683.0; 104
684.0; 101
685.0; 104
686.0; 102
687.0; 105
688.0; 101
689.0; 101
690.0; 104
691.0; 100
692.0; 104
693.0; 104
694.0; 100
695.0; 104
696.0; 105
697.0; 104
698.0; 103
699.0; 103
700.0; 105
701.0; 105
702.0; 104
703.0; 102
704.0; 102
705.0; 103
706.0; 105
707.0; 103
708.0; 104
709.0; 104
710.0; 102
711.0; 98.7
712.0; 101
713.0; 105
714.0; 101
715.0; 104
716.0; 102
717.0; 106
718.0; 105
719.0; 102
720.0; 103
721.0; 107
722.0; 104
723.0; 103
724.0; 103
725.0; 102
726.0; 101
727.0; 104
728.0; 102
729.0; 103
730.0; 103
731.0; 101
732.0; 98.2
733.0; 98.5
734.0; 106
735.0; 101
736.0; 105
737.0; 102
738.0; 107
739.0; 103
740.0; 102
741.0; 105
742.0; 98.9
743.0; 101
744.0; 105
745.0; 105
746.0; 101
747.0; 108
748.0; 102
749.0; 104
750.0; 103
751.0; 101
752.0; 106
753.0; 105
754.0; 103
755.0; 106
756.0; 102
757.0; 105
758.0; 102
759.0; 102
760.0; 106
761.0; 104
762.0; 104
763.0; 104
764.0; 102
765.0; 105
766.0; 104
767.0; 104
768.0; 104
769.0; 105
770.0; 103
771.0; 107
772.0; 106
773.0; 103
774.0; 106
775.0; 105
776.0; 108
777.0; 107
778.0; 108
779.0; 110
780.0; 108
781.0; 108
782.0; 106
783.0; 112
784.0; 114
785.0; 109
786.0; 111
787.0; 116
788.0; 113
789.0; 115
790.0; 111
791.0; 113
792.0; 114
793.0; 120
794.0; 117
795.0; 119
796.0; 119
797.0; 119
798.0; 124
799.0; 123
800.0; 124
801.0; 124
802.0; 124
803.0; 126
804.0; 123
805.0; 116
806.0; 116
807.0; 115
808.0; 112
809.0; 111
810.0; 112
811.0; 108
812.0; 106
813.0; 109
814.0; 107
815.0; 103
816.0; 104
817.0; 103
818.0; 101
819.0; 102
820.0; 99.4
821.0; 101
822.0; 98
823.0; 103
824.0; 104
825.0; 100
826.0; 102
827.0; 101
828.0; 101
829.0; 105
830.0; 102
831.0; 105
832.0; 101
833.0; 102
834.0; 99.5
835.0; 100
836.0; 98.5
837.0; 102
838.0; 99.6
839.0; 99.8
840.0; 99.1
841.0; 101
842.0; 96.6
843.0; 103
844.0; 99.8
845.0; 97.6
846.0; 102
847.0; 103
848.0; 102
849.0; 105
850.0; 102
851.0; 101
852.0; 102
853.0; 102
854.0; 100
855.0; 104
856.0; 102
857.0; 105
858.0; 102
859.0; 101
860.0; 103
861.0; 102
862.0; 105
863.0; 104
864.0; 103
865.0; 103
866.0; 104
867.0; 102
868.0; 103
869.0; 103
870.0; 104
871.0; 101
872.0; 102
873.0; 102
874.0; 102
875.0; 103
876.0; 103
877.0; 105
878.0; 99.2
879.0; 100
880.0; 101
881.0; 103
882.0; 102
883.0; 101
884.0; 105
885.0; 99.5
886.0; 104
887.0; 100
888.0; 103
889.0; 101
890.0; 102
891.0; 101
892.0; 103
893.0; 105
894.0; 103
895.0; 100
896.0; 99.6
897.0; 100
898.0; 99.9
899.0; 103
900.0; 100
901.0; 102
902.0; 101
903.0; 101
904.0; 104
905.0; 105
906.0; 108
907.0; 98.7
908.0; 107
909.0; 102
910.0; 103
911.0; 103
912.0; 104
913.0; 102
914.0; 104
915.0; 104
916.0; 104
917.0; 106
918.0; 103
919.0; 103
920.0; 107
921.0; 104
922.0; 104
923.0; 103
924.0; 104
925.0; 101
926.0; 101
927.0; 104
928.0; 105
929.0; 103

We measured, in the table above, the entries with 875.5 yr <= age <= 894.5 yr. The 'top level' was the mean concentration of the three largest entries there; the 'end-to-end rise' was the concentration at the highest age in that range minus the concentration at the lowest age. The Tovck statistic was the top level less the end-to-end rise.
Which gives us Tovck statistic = 105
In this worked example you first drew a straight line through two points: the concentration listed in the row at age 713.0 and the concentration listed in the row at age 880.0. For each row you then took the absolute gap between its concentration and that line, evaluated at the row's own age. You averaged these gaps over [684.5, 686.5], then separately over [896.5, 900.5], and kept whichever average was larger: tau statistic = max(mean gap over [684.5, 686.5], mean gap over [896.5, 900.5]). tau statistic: 2.7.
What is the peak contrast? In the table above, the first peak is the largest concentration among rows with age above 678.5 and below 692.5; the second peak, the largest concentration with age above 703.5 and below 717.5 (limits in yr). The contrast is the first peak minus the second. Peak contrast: -1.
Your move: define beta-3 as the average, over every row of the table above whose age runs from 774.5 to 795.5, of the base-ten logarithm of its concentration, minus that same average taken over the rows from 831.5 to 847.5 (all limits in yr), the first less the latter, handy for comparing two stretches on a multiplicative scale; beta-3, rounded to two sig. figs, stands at 0.046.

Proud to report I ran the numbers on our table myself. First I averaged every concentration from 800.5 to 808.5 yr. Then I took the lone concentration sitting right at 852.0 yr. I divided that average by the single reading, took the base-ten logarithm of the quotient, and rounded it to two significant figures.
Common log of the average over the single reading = 0.069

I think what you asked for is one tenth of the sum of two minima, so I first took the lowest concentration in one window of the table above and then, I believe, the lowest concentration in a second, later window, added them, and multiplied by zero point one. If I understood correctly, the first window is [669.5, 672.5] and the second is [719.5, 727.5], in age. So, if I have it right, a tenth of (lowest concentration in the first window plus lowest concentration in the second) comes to 20.4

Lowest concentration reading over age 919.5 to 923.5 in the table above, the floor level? 103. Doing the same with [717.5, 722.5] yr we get 102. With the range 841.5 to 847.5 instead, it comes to 96.6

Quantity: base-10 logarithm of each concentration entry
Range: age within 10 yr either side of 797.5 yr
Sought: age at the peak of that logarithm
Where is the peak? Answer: 803.0 yr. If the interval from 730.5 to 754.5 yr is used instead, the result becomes 747.0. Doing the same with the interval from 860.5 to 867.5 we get 862.0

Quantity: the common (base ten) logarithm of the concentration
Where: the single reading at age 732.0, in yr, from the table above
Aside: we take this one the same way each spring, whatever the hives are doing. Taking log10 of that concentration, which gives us 1.99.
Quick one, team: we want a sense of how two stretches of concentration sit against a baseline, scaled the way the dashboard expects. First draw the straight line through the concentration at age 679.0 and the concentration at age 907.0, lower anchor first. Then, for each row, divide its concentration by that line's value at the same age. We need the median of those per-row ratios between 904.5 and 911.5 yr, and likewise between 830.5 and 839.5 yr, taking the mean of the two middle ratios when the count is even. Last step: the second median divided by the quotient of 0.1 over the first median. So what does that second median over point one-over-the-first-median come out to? 10.5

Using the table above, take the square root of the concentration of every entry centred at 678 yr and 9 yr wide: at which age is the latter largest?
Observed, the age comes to 675.0 yr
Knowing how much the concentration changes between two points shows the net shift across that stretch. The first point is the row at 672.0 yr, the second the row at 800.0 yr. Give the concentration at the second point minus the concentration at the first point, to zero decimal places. 19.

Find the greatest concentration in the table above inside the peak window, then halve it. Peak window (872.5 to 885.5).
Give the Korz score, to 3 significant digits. 52.5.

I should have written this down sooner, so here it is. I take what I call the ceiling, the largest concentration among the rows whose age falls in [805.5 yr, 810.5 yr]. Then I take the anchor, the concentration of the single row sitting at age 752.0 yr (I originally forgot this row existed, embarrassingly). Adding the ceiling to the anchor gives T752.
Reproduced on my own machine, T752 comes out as 222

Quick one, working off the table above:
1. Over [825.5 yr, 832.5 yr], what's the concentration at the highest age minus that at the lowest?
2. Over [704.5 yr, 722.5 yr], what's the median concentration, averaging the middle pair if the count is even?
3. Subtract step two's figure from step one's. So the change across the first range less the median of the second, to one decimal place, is -104.5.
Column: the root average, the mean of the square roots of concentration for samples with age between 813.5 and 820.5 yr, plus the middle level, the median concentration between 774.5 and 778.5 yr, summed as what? 118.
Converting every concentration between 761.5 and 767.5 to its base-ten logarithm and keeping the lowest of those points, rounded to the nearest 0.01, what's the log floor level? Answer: 2.01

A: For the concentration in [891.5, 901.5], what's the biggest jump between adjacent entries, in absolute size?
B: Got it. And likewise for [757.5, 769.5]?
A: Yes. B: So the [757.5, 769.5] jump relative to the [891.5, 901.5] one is 1.3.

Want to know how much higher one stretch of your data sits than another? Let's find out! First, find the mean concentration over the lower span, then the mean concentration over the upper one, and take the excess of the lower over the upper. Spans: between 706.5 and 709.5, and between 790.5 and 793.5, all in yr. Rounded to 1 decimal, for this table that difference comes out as -12.0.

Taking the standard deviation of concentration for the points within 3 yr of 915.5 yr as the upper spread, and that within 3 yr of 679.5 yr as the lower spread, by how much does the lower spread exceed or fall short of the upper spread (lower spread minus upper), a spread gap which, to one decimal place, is 0.1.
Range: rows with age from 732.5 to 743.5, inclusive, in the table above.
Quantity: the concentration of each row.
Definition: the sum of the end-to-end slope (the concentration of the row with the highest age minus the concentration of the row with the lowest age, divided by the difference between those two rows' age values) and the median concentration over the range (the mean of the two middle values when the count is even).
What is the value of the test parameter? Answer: 102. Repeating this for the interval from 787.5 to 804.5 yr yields 120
